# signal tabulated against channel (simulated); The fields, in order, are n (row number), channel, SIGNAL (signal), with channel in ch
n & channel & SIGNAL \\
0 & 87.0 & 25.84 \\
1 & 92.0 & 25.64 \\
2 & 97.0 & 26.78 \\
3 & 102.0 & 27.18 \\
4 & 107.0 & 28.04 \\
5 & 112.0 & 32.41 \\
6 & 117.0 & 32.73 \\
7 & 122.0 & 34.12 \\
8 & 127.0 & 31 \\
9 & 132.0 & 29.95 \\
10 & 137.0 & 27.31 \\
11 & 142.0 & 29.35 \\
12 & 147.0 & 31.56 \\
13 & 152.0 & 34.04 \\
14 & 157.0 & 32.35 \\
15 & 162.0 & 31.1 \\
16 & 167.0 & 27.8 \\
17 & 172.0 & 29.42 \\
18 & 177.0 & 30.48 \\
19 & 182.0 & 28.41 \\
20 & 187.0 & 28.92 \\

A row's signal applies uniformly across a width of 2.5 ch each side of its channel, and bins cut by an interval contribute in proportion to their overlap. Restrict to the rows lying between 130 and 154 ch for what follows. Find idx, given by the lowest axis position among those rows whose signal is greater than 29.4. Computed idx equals 132.0 ch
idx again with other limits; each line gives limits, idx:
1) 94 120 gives 112.0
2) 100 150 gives 112.0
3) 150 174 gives 152.0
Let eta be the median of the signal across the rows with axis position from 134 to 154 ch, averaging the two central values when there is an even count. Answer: 30.5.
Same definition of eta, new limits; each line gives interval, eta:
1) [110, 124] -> 32.7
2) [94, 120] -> 28.0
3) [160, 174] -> 29.4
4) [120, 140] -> 30.5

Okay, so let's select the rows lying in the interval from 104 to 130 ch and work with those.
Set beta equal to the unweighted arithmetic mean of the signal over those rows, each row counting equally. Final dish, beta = 31.7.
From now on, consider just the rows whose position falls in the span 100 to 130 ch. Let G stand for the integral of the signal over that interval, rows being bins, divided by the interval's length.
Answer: 31.0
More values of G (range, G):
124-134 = 30.7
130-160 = 30.8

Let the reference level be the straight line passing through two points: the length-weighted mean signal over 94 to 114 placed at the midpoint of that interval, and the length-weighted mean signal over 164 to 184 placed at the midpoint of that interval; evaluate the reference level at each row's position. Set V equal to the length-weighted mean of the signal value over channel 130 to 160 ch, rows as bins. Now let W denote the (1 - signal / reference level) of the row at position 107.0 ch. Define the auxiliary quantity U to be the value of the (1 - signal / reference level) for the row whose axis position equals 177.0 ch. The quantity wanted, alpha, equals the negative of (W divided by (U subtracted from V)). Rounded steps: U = -0.05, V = 30.8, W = 0.015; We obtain -0.0005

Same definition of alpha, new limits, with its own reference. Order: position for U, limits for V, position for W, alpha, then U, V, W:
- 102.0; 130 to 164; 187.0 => -0.0003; 0.04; 30.8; 0.010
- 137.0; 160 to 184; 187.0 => -0.0003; 0.05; 29.4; 0.010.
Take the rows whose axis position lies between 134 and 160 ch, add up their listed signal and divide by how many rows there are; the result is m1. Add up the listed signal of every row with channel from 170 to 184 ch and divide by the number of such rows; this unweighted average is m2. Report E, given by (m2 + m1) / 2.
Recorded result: 30.2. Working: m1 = 30.9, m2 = 29.4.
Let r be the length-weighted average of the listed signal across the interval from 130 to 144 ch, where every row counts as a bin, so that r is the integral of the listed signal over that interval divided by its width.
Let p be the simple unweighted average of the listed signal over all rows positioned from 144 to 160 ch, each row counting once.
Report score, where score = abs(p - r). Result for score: 3.8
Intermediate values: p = 33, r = 28.8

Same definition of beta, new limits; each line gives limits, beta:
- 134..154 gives 30.6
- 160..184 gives 29.4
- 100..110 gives 27.6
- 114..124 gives 33.4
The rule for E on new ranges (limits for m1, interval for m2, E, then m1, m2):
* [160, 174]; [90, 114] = 28.7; 29.4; 28.0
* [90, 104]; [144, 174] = 28.8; 26.5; 31.0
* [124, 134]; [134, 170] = 30.5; 30.5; 30.5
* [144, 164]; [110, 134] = 32.2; 32.3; 32.0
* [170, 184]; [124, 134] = 30.0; 29.4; 30.5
